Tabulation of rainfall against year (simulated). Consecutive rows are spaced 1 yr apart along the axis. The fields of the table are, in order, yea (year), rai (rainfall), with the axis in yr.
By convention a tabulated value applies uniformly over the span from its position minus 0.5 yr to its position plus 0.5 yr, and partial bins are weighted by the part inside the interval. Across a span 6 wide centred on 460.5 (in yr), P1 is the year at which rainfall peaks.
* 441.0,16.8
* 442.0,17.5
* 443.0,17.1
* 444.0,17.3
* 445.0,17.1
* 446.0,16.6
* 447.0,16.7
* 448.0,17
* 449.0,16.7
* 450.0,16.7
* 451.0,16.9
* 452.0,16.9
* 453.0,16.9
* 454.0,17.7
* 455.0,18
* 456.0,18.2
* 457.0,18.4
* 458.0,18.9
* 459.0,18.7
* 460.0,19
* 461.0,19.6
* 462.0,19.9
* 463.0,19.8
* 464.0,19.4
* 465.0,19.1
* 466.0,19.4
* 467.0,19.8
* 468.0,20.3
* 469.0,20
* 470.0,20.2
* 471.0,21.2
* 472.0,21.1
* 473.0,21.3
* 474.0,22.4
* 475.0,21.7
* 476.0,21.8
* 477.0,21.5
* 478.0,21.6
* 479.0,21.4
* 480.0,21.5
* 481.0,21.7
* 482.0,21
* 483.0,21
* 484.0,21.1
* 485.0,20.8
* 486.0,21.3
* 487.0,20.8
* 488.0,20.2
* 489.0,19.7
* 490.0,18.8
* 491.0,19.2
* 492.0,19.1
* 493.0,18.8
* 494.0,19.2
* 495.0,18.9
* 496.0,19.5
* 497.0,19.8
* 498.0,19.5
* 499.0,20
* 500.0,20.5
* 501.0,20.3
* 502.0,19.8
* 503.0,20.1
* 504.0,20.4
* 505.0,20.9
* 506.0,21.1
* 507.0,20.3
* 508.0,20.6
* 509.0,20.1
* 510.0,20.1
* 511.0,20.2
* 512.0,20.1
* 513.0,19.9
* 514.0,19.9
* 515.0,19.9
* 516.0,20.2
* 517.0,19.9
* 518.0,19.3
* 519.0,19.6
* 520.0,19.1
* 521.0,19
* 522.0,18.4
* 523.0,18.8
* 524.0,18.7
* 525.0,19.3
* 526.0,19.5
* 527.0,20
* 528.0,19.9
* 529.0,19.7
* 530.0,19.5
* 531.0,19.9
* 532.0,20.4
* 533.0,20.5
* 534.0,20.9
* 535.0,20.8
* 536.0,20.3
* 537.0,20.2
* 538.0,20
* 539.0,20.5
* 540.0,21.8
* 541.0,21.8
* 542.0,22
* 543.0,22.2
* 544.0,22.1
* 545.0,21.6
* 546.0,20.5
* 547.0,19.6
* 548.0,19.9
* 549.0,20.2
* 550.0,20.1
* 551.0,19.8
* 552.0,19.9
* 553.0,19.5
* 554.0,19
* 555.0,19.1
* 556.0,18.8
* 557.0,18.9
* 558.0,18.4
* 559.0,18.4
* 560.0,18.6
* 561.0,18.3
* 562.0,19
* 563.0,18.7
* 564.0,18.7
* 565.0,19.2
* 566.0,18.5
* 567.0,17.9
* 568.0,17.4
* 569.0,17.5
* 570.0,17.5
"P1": 462.0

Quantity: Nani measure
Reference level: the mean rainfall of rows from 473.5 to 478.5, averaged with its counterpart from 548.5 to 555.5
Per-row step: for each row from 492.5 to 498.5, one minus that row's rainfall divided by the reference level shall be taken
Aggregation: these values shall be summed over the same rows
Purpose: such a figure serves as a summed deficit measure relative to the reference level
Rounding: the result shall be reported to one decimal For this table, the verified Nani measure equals 0.4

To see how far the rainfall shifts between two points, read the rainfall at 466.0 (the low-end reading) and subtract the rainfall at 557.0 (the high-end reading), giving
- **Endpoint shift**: 0.5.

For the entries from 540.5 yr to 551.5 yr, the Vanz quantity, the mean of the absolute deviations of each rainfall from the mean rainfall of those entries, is 1.0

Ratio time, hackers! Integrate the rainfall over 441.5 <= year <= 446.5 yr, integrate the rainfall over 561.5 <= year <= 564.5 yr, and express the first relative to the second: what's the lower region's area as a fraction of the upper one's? 1.52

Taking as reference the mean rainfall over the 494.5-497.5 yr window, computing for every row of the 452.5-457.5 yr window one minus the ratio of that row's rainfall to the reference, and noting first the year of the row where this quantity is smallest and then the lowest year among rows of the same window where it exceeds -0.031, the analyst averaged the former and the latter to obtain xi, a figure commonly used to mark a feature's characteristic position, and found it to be 455.0 yr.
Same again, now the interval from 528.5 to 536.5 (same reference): 531.5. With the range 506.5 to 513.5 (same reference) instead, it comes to 510.5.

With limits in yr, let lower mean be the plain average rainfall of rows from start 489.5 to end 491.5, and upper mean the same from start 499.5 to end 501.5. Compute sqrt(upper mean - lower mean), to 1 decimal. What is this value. 1.2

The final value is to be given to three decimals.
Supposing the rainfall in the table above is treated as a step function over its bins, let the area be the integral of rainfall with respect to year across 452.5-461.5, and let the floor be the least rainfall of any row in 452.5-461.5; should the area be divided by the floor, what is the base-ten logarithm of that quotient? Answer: 0.991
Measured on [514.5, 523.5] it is 0.976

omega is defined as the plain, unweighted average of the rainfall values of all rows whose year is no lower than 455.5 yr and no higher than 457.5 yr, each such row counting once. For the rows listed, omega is 18.3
